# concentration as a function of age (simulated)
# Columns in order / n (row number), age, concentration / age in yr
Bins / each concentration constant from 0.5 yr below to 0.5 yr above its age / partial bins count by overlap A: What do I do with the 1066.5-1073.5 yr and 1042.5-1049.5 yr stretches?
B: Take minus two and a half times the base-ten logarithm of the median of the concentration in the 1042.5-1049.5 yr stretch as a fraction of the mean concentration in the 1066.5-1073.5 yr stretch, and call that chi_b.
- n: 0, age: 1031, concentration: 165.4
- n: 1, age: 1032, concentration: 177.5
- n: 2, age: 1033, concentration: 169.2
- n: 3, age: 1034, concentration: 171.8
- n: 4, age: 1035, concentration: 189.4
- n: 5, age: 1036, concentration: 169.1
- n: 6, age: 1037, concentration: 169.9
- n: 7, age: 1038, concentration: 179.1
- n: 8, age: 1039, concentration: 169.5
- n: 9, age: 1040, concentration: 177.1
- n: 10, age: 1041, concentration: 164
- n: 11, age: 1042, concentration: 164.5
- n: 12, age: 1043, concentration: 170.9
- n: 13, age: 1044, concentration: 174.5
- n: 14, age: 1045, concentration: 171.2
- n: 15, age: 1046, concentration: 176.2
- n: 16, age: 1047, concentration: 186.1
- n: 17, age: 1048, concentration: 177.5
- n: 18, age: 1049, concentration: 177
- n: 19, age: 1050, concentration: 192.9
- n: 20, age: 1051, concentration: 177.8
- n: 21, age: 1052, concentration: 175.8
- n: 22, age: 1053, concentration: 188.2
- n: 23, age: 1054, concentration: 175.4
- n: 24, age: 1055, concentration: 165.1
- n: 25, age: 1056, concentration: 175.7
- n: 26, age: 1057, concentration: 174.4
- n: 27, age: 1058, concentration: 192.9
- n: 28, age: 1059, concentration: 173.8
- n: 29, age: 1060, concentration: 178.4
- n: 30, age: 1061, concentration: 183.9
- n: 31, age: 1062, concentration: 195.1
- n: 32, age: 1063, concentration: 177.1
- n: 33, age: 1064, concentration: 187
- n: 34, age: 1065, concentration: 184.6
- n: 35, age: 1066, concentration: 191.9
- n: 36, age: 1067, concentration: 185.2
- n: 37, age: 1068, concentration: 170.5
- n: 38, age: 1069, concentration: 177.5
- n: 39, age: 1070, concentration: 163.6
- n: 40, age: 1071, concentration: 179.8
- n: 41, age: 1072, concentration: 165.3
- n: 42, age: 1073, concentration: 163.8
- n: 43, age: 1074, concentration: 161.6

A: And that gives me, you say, -0.025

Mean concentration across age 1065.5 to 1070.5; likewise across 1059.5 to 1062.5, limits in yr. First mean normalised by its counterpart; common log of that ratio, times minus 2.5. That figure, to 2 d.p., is 0.05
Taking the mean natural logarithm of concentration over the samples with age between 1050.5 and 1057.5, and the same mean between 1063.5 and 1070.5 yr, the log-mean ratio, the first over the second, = 1.00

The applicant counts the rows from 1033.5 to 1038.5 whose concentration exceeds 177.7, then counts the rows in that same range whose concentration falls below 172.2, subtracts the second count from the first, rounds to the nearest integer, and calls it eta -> -1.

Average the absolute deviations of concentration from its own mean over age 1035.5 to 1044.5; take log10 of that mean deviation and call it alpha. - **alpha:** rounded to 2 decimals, 0.60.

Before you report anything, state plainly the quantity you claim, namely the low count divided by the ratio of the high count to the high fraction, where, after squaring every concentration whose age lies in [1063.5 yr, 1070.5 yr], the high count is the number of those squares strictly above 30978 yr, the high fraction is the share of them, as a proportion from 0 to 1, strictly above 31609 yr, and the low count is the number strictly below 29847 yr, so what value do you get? 0.23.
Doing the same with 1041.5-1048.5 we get 0.14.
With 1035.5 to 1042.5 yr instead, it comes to 0.36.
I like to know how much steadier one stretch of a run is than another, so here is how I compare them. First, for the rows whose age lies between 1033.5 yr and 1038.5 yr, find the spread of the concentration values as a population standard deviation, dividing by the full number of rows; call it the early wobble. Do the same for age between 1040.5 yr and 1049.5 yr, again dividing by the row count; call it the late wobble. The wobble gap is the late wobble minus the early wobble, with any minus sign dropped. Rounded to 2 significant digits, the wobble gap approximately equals 1.2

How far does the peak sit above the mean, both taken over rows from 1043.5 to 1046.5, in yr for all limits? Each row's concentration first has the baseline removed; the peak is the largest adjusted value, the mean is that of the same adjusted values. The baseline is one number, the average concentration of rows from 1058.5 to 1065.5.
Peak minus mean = 2.2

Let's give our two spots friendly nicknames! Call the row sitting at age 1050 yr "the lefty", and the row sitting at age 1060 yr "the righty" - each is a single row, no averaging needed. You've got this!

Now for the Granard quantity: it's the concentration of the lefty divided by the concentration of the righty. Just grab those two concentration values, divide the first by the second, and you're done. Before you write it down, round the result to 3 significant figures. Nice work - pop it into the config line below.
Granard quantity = 1.08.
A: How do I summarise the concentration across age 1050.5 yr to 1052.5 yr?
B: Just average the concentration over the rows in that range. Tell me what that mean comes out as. 177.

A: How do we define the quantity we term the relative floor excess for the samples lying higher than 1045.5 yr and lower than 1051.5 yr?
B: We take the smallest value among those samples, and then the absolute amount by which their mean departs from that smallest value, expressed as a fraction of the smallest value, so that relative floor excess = 0.029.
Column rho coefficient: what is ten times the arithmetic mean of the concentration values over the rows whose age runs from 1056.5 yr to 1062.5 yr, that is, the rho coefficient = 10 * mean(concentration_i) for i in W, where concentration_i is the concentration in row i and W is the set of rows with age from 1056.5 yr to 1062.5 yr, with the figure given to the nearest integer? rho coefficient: 1831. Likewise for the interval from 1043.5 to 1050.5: 1793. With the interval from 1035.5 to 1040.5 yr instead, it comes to 1729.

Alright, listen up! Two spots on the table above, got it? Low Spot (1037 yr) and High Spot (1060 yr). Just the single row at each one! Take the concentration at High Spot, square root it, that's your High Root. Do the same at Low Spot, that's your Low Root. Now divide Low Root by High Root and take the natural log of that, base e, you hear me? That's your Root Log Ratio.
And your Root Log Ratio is -0.02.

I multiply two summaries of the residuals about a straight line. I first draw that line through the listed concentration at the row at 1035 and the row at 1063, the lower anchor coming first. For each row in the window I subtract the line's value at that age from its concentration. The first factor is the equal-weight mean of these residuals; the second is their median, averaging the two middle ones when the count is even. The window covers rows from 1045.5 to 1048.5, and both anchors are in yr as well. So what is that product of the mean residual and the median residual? 26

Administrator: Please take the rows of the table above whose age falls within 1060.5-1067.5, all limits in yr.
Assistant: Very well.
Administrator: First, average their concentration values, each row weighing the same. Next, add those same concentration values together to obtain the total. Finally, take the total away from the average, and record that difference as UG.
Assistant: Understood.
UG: -1118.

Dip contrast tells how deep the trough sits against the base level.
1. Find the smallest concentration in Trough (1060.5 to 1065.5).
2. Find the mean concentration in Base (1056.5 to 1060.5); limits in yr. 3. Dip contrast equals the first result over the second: 0.985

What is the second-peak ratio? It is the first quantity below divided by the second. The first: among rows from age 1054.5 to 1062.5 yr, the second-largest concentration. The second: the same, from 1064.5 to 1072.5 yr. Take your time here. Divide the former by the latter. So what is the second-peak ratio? 1.04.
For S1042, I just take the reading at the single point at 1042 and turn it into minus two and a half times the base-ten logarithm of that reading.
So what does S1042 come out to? -5.54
